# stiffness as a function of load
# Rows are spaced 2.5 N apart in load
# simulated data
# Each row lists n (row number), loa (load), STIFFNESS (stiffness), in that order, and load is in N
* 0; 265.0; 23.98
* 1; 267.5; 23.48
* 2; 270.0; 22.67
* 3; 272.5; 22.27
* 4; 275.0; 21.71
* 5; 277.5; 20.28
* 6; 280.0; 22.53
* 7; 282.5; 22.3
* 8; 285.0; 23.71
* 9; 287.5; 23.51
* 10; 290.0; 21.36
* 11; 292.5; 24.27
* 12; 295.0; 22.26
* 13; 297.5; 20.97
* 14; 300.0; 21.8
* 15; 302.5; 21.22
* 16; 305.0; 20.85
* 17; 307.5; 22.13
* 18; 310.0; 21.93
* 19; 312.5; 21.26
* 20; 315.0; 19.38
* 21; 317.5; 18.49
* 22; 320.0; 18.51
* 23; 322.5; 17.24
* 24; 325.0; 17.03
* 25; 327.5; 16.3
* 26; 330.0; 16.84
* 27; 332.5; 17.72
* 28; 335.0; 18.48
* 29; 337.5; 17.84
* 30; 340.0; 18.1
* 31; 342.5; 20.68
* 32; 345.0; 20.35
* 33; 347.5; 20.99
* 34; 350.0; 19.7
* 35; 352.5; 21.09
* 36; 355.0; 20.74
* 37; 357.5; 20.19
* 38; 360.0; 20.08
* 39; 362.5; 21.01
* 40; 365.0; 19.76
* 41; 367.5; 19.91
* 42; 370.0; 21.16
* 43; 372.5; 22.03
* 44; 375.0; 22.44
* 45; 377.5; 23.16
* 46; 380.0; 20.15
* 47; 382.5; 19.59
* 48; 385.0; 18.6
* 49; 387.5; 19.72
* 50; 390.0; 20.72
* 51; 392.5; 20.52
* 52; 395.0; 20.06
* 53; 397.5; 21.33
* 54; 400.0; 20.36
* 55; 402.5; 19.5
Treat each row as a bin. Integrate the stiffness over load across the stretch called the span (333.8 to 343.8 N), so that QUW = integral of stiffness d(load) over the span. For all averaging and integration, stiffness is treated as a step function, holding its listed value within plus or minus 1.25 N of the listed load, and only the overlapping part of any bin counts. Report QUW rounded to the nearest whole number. 188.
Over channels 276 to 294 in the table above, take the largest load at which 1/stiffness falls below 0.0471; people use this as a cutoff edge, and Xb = 292.5 N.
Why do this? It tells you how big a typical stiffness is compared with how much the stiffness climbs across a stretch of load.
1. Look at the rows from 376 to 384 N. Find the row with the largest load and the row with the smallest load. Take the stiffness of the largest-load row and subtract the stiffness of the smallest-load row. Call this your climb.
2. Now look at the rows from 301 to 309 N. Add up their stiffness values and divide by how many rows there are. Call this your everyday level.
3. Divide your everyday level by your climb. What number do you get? -6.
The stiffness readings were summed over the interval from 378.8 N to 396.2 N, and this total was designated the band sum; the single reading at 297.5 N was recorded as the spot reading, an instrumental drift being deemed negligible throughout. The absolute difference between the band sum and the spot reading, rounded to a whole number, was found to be 118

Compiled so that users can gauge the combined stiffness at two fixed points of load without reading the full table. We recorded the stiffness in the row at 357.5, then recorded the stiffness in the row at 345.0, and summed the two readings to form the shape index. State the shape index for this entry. 40.5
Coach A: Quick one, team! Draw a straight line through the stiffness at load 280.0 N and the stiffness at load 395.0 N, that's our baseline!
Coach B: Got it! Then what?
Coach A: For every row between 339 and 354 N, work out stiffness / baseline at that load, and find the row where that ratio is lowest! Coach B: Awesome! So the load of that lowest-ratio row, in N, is 340.0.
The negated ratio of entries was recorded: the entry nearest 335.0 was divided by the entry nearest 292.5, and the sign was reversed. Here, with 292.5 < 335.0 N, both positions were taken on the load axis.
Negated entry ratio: -0.76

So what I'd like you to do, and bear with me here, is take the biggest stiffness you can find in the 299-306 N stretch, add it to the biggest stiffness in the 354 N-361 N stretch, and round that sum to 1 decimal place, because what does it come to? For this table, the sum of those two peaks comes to 42.5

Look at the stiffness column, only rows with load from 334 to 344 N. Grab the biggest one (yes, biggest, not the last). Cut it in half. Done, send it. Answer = 10.3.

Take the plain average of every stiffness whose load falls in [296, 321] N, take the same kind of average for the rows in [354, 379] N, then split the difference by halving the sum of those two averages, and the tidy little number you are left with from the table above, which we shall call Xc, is 20.9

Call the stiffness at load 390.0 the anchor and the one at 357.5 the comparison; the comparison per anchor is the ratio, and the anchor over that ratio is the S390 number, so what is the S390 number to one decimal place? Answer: 21.3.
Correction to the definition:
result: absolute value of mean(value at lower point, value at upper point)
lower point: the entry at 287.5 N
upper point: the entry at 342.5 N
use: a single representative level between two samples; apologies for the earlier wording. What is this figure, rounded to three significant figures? 22.1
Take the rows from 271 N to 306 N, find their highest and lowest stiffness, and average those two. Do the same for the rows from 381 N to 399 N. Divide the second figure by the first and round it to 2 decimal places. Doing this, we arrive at 0.90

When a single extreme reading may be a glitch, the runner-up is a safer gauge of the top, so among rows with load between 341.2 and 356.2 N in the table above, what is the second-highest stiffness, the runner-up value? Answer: 20.99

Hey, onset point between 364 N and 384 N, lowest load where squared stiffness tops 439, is 370.0 N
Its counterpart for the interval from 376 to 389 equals 377.5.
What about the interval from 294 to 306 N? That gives 295.0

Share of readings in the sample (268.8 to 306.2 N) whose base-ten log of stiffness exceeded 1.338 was 0.60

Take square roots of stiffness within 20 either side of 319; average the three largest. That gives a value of 4.69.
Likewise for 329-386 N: 4.75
